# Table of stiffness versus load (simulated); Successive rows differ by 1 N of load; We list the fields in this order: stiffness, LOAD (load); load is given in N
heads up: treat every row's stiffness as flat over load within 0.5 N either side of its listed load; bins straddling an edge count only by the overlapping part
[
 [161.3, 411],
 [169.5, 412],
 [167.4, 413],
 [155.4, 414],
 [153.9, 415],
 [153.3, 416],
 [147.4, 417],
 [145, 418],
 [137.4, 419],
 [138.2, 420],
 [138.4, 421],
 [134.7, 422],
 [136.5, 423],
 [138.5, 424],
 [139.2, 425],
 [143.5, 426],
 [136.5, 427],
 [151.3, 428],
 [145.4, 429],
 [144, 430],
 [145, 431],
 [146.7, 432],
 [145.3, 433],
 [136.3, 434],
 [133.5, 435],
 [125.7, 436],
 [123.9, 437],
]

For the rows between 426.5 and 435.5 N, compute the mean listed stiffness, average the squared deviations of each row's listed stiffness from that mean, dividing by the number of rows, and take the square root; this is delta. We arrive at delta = 5.5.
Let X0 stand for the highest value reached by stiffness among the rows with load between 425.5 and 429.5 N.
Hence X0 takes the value 151.3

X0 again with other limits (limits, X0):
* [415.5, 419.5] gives 153.3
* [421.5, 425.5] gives 139.2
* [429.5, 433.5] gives 146.7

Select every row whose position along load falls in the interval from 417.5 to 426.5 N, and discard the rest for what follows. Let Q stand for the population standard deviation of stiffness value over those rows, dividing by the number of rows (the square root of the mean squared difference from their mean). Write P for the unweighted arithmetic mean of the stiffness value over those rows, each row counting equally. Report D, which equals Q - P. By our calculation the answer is -136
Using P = 139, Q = 3.1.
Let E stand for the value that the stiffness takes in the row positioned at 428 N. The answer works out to 151.3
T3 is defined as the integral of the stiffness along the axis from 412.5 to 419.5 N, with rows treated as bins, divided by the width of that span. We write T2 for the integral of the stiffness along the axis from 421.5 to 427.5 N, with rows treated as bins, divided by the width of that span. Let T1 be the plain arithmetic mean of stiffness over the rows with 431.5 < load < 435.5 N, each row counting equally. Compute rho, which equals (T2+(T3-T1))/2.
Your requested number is 75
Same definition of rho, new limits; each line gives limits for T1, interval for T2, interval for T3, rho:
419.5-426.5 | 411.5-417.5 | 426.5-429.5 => 82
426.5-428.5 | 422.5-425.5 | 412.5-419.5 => 73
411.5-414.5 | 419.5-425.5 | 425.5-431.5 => 59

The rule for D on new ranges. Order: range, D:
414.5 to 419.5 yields -141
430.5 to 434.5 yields -139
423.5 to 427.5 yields -137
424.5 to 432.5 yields -140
